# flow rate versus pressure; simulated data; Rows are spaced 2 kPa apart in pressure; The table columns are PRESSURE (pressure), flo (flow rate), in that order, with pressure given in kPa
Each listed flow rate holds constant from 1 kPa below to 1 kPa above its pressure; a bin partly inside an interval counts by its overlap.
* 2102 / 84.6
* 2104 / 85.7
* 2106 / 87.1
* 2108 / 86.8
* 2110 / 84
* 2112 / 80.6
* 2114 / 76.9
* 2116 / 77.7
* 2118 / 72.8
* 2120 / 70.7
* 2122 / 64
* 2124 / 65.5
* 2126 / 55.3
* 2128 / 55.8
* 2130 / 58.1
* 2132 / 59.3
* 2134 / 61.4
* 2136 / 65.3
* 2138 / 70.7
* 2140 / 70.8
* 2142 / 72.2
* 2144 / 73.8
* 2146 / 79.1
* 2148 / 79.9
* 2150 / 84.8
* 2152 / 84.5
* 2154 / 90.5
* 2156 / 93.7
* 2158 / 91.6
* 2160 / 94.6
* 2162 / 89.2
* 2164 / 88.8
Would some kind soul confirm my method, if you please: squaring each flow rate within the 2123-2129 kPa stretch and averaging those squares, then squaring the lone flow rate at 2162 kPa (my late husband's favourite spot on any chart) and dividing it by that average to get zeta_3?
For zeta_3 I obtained 2.3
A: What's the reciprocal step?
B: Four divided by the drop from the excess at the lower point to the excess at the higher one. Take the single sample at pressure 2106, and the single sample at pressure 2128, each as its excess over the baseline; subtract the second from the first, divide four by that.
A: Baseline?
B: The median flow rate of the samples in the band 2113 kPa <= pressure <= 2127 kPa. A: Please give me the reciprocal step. 0.1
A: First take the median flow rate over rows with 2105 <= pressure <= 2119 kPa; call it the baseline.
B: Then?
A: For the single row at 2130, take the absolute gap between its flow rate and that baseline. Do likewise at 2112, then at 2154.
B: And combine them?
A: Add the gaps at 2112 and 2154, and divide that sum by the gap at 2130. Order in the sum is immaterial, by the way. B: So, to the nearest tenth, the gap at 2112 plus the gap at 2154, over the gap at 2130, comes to 0.4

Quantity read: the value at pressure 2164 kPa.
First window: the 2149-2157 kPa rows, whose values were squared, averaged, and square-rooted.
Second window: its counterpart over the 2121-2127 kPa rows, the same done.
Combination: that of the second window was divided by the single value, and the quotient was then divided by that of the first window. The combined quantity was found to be 0.0079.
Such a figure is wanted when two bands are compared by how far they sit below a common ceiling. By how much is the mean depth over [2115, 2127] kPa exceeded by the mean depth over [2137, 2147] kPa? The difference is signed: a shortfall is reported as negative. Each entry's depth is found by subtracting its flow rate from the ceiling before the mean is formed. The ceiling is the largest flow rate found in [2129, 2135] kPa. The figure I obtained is -6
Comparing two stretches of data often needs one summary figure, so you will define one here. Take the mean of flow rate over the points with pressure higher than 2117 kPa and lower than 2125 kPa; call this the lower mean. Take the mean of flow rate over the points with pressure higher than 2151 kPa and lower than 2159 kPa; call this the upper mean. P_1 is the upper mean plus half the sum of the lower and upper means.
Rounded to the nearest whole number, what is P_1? 169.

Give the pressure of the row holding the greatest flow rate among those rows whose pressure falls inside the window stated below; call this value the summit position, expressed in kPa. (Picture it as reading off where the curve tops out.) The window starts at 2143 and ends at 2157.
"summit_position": 2156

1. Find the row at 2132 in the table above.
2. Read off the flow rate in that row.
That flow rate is 59.3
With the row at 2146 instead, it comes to 79.1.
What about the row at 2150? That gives 84.8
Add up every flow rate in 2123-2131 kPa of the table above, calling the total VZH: 235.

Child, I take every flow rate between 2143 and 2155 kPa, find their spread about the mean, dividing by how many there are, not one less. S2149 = 5.3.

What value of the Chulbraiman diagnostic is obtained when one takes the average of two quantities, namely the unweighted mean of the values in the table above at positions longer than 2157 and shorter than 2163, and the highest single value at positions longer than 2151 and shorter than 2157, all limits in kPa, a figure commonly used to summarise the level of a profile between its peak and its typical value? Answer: 93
